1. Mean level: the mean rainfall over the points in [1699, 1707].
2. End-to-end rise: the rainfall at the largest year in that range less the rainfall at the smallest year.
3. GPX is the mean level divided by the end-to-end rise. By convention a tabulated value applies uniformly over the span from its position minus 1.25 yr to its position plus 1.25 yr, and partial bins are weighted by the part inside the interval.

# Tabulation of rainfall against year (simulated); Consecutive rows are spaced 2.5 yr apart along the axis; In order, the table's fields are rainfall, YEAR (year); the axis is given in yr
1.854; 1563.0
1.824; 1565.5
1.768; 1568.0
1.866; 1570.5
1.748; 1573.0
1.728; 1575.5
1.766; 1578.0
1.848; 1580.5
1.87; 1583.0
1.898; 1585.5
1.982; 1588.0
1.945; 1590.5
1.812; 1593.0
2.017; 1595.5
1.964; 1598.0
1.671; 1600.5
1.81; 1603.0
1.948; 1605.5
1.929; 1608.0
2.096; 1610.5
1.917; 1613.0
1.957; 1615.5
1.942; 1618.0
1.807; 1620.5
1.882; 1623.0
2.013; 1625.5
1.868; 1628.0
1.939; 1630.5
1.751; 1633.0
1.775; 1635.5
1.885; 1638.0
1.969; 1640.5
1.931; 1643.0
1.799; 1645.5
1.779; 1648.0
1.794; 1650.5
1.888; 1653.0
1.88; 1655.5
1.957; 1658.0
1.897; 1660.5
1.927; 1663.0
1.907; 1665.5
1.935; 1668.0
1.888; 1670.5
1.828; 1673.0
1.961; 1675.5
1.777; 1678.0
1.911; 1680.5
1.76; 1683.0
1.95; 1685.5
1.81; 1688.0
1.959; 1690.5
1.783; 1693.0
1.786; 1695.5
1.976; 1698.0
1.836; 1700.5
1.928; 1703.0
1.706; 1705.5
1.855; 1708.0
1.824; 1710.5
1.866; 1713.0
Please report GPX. -14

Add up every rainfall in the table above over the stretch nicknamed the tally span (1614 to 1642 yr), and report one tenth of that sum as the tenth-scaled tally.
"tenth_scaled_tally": 2.08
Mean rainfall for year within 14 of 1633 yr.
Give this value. 1.87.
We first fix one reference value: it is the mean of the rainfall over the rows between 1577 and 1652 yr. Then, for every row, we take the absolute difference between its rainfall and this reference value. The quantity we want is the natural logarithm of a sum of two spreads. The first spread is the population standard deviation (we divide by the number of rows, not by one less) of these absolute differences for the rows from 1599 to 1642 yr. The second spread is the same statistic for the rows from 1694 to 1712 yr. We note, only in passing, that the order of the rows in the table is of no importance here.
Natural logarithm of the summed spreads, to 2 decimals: -2.23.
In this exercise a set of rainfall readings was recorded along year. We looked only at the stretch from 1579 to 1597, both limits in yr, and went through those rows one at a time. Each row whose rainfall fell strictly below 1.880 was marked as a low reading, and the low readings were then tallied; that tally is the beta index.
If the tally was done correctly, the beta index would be 3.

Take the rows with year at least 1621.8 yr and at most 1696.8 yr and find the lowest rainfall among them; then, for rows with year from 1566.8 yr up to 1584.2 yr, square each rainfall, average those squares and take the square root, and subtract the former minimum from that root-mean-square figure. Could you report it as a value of 0.049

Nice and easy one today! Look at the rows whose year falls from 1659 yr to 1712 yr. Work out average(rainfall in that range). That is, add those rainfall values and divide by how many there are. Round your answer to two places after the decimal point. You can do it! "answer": 1.87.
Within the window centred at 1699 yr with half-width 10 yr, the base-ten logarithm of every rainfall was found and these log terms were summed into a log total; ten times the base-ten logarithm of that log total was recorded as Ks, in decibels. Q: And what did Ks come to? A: 3.3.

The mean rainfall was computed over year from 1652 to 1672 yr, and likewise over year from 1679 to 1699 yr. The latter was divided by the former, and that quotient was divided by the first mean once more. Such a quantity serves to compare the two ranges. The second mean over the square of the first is 0.512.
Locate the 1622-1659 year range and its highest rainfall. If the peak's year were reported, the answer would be 1625.5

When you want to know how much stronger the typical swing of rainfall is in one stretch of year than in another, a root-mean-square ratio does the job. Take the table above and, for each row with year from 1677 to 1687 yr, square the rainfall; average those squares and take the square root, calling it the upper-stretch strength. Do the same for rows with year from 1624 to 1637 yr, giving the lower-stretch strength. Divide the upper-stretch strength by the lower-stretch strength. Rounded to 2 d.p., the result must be 0.99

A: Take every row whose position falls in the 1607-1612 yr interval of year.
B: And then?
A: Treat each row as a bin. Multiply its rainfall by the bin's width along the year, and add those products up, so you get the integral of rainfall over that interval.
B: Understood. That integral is 10.1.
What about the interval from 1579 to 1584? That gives 9.3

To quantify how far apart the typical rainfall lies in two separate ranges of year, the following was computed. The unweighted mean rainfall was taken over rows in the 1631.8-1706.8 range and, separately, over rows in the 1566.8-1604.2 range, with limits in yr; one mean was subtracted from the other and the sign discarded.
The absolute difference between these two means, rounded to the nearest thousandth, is 0.018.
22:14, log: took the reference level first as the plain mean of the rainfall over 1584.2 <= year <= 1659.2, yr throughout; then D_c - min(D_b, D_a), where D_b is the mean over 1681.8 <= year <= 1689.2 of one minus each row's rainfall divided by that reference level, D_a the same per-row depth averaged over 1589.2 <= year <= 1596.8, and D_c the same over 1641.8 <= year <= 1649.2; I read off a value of 0.047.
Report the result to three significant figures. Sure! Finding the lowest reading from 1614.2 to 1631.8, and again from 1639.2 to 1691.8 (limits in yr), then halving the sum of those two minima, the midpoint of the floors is 1.78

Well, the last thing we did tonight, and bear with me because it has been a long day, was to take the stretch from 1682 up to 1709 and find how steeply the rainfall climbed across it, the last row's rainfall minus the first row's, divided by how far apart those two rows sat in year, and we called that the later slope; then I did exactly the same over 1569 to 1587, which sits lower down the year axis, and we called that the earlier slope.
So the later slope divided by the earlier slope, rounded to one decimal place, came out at 1.8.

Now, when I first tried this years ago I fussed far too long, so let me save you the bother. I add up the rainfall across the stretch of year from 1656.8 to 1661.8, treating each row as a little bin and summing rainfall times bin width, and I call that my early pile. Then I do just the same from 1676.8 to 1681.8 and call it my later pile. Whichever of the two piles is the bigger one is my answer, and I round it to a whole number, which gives 10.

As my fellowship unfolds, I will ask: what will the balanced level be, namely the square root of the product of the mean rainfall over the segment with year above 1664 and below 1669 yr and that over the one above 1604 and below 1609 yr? 1.93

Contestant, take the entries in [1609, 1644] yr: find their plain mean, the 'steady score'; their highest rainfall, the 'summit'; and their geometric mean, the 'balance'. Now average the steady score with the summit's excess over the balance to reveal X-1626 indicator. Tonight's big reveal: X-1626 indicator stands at 1.05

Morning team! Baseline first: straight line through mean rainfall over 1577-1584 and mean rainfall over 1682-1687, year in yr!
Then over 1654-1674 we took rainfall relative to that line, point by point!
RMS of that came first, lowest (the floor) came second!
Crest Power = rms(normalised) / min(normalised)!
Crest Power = 1.04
